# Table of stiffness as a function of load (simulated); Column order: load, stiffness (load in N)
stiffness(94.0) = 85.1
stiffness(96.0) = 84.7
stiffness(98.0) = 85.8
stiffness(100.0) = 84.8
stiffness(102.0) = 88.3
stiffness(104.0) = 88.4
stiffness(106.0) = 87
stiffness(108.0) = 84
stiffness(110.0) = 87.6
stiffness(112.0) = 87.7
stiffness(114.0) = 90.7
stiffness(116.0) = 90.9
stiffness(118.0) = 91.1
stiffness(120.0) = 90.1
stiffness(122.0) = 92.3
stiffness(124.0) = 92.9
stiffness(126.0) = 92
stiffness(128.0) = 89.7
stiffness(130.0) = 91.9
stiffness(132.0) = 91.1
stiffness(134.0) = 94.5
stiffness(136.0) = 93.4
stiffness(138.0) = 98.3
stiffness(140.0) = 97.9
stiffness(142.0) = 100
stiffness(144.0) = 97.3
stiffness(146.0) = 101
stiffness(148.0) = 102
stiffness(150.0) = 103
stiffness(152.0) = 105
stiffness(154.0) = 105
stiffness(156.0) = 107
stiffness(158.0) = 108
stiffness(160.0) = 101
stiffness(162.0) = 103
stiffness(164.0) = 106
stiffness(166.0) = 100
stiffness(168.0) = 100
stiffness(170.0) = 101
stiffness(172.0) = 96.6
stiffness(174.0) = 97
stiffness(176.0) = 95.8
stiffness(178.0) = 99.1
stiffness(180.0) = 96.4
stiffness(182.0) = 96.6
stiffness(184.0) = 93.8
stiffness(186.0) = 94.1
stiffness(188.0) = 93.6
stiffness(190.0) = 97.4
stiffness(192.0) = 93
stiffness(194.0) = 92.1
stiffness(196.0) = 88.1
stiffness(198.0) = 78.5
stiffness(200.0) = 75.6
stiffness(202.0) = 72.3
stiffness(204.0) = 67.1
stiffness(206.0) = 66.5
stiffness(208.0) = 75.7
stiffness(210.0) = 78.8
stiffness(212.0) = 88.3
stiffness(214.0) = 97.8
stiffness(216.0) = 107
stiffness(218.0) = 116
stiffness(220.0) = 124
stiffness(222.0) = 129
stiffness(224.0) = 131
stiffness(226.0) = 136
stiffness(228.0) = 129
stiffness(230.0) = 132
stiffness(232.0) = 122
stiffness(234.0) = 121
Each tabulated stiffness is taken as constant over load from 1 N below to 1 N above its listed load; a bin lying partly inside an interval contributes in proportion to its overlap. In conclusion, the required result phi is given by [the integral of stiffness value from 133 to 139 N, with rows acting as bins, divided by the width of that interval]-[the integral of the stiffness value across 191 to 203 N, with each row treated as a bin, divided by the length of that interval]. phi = 12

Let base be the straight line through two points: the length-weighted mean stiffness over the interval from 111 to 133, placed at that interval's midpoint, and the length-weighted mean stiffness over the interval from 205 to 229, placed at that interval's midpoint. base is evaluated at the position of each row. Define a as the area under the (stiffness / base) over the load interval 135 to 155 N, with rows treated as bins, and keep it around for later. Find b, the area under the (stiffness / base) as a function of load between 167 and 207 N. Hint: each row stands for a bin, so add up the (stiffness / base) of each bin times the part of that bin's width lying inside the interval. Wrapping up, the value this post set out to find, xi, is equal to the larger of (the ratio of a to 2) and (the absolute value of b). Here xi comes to 35.4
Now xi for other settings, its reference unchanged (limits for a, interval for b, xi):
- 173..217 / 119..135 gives 18.9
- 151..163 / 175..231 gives 52.5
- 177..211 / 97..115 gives 17.8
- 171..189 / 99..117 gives 17.8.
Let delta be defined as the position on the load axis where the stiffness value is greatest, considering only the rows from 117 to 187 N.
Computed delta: 158.0 N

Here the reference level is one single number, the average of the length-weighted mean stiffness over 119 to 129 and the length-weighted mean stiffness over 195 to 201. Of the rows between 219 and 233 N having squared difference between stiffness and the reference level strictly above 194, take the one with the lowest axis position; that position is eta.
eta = 220.0 N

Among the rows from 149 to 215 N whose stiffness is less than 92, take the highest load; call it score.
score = 212.0 N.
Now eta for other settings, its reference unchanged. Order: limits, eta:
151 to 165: 152.0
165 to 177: 166.0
